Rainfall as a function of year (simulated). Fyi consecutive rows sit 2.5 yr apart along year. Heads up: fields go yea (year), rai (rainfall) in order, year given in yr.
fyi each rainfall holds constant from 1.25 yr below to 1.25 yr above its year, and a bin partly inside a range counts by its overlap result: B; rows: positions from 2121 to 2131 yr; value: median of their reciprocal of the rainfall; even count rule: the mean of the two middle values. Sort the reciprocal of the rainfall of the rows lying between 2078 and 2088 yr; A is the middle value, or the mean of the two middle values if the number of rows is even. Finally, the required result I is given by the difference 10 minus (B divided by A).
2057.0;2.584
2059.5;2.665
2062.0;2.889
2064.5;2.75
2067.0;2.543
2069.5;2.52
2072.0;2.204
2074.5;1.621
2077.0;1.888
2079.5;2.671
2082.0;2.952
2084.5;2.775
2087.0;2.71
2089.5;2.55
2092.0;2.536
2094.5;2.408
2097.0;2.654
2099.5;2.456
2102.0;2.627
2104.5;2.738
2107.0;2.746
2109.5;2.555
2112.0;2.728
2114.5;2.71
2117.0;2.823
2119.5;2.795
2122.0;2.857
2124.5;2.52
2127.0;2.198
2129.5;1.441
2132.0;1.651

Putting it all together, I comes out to 8.83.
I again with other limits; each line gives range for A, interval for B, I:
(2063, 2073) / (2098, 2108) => 9.06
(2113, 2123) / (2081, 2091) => 8.98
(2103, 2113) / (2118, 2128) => 8.97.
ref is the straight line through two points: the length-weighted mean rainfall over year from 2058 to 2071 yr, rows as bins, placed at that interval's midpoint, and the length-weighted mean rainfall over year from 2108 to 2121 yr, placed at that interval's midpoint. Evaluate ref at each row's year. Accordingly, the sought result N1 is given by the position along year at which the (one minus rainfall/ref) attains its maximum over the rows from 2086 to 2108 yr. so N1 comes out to 2094.5 yr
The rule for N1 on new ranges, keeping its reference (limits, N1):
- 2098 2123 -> 2099.5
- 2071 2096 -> 2074.5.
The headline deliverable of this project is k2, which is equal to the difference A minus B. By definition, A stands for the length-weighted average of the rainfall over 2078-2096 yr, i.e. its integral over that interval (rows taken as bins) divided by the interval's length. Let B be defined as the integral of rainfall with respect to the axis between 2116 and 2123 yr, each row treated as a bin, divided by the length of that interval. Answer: -0.18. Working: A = 2.65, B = 2.82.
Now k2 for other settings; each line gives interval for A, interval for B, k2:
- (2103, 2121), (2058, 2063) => -0.03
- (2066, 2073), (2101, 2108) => -0.28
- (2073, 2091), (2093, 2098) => -0.07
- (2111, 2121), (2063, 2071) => 0.17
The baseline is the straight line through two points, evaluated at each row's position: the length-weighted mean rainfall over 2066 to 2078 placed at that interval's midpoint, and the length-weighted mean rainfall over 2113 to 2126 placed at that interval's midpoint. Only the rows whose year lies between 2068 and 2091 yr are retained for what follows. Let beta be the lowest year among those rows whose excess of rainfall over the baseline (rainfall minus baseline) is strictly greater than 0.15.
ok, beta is 2069.5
